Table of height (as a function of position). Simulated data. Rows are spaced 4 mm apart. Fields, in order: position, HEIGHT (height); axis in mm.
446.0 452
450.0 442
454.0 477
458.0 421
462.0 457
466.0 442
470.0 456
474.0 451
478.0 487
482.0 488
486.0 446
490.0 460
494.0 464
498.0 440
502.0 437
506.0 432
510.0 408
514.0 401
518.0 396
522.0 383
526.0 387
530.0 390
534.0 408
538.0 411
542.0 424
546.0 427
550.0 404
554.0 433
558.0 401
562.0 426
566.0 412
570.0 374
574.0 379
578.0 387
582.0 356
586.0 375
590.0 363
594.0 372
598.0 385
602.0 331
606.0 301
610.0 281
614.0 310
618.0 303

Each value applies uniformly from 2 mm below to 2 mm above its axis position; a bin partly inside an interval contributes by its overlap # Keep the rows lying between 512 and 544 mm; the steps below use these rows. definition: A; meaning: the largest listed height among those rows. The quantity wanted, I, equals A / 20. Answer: 21.2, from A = 424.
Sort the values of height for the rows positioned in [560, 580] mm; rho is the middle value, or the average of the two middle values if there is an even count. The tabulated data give 387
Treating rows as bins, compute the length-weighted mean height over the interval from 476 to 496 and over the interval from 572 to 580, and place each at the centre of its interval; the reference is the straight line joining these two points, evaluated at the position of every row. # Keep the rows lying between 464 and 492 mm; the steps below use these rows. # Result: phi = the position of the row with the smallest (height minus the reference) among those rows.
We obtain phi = 466.0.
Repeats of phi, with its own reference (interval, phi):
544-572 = 570.0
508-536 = 522.0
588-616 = 610.0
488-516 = 514.0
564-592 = 582.0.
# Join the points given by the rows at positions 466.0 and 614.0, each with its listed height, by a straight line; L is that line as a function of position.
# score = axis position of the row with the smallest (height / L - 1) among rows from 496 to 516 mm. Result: 514.0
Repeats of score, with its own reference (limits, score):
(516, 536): 522.0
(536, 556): 538.0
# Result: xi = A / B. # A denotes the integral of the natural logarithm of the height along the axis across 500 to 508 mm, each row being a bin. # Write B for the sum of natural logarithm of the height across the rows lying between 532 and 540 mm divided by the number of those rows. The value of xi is 8.1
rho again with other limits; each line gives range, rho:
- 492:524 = 420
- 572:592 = 375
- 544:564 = 426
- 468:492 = 458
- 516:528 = 387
